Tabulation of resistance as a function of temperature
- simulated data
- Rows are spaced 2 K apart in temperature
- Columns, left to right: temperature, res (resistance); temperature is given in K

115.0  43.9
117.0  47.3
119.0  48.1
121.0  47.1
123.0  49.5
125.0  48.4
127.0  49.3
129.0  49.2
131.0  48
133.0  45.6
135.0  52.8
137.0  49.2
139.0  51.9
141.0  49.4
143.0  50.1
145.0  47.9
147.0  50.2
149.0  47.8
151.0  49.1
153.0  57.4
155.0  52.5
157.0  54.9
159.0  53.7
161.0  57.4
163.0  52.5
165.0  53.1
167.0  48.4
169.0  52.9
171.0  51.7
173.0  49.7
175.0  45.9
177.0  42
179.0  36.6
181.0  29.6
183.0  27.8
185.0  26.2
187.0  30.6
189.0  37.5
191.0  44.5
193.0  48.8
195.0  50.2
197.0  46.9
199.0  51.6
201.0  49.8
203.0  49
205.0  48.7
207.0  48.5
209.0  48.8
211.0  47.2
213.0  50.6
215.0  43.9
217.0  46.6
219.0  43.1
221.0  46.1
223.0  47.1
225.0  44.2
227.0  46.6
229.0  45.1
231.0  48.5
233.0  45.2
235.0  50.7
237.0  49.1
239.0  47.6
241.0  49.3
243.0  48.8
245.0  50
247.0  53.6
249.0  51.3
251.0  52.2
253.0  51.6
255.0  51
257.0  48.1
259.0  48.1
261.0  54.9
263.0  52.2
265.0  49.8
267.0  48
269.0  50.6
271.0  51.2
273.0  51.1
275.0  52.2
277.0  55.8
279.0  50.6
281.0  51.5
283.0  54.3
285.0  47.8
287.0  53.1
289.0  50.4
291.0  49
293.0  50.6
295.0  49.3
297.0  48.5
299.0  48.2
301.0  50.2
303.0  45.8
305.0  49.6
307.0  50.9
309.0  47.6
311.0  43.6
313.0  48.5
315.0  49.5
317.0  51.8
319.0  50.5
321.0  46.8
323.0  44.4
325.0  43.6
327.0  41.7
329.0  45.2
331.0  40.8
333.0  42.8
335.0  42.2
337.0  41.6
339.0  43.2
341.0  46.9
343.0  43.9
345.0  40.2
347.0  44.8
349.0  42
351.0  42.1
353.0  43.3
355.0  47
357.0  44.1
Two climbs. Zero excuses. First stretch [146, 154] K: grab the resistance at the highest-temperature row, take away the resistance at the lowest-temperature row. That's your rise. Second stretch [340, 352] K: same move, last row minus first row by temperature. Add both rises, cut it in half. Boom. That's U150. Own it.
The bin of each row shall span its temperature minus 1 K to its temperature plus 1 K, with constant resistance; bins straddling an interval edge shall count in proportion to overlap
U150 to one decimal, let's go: 1.2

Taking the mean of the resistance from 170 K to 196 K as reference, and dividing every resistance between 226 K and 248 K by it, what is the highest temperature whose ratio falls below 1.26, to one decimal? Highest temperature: 245.0 K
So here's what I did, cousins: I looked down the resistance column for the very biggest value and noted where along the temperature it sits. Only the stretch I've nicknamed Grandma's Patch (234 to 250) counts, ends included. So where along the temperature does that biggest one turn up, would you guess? 247.0 K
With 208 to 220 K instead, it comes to 213.0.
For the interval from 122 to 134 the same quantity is 123.0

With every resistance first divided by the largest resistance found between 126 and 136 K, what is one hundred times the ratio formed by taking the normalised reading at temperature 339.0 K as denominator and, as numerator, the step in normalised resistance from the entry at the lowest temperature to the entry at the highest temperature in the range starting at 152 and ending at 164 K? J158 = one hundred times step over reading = -11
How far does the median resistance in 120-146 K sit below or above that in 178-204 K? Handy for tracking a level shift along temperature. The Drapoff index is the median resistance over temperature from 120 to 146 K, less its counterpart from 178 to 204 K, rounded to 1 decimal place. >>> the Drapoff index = 4.7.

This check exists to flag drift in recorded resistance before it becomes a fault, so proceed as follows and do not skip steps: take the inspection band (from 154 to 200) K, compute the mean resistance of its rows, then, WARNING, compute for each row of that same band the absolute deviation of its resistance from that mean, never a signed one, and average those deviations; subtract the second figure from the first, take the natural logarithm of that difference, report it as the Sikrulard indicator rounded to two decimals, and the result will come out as 3.63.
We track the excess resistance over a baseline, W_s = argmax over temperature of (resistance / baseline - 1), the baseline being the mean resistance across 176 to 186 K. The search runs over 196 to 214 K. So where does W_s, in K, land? 199.0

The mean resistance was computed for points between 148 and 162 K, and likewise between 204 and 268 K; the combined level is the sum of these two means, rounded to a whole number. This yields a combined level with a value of 102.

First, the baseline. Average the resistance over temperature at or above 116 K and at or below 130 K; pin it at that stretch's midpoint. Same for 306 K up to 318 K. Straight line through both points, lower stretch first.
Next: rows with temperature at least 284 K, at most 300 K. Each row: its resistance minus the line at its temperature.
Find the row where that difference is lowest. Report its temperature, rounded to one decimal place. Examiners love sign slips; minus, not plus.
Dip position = 285.0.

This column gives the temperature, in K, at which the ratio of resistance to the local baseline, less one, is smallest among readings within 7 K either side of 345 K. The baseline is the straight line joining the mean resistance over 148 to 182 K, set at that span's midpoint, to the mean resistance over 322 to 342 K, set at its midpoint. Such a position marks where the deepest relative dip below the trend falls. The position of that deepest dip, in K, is 345.0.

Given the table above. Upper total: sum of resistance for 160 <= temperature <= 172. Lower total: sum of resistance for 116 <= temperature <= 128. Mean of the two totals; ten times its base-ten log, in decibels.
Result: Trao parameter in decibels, 24.81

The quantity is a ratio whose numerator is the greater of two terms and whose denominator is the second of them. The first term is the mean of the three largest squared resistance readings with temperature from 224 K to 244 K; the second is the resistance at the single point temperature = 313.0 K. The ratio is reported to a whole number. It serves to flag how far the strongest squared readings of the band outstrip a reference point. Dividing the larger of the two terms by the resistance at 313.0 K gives 51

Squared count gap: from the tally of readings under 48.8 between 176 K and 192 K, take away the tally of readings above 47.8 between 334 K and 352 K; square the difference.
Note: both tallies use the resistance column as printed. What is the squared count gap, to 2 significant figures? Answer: 64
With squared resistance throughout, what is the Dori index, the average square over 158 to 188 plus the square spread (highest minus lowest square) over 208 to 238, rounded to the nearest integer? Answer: 2748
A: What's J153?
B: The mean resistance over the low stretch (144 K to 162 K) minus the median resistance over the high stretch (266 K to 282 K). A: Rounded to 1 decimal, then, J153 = 1.2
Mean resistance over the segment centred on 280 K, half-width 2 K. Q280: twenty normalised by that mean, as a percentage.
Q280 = 39.2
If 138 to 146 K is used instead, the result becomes 40.1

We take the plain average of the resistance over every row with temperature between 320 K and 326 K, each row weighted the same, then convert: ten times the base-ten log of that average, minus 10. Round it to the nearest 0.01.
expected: 6.53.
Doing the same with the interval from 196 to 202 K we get 6.94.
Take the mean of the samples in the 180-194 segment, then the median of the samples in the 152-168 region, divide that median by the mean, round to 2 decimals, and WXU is 1.53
